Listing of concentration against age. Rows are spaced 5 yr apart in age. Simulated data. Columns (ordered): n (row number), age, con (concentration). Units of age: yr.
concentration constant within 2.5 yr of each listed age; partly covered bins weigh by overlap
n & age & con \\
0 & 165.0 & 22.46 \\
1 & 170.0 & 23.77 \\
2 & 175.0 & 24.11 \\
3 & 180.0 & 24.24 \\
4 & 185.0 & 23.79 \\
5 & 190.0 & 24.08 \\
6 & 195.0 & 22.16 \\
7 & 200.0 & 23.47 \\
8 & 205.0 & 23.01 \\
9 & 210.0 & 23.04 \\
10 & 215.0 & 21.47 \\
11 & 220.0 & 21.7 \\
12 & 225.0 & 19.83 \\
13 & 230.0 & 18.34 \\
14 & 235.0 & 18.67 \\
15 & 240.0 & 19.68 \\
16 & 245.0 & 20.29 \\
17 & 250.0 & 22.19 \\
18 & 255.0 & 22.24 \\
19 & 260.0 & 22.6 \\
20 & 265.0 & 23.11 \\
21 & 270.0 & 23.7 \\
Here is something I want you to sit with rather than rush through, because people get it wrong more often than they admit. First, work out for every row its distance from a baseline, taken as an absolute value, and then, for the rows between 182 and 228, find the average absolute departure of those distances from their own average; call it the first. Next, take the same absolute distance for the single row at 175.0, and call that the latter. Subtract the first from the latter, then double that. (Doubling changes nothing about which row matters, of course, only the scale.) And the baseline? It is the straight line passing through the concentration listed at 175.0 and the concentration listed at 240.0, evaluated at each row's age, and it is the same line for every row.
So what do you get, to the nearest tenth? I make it -0.6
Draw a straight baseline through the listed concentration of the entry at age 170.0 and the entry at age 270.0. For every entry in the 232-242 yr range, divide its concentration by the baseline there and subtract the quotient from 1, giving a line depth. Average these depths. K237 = 0.19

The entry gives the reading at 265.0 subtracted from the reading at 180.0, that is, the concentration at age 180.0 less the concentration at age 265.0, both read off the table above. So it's 1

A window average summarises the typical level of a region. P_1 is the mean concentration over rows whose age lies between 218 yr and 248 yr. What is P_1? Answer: 19.8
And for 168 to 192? 24.0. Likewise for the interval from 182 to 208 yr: 23.3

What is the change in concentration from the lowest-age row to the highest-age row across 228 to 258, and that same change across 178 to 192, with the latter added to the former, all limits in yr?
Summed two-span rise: 3.7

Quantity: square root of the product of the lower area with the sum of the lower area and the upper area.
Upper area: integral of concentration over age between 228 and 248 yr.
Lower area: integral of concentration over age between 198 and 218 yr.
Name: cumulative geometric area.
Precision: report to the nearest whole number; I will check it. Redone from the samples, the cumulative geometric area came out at 618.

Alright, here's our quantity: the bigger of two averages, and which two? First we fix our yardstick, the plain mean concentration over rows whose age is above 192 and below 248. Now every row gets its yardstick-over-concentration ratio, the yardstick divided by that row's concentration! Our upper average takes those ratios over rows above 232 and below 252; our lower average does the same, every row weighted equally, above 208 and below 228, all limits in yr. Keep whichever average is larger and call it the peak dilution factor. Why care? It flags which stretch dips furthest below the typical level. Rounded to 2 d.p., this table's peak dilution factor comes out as 1.05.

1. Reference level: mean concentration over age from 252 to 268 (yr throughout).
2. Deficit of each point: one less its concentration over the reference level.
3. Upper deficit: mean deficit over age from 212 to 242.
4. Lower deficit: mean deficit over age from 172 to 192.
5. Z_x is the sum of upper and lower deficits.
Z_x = 0.057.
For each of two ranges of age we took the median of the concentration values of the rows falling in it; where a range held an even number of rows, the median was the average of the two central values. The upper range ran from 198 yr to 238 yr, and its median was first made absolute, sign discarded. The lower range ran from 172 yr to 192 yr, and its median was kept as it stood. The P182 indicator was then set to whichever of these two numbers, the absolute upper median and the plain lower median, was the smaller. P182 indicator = 21.6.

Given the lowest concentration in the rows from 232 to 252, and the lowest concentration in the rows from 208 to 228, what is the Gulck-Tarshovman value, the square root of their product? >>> 19.2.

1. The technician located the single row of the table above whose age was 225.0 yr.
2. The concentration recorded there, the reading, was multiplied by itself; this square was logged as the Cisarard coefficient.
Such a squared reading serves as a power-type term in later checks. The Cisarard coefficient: 393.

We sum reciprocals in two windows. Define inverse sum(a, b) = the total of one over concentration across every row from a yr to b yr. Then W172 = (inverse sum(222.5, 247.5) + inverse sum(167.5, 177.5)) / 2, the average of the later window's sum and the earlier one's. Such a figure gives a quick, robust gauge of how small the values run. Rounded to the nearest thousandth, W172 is 0.171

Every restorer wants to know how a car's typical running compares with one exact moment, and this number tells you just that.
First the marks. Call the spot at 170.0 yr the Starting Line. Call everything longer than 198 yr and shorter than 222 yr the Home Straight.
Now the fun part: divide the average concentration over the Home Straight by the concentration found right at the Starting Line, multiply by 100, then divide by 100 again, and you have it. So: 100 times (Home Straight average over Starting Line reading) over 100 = 0.95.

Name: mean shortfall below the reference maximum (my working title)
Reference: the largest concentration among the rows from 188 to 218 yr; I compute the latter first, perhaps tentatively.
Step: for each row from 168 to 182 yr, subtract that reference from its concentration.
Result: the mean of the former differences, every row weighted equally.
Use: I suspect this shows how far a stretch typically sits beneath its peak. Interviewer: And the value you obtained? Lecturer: 0.0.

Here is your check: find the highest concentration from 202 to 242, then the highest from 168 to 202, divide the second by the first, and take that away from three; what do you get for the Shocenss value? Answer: 1.95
